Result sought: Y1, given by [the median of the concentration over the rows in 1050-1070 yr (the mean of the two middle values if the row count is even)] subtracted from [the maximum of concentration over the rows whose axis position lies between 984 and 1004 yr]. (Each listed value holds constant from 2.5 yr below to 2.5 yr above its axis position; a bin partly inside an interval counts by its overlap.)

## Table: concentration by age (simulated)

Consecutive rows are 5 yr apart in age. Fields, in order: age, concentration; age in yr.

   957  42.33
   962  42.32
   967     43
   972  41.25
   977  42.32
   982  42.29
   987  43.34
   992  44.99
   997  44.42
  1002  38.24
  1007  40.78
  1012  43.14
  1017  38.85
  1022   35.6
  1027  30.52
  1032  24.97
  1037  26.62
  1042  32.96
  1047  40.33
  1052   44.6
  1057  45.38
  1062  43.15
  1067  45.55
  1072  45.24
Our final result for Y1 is 0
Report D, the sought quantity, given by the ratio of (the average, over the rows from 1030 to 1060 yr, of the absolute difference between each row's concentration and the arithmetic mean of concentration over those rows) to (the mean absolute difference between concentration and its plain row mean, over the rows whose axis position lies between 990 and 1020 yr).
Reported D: 3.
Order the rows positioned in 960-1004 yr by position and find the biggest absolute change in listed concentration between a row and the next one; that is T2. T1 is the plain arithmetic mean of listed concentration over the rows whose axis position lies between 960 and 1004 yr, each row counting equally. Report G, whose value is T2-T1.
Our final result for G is -36.3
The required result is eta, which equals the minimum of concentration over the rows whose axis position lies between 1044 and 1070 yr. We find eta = 40.33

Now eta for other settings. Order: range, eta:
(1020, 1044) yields 24.97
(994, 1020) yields 38.24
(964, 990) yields 41.25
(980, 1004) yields 38.24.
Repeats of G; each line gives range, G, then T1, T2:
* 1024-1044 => -22.4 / 29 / 6.34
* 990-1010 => -35.9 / 42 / 6.18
